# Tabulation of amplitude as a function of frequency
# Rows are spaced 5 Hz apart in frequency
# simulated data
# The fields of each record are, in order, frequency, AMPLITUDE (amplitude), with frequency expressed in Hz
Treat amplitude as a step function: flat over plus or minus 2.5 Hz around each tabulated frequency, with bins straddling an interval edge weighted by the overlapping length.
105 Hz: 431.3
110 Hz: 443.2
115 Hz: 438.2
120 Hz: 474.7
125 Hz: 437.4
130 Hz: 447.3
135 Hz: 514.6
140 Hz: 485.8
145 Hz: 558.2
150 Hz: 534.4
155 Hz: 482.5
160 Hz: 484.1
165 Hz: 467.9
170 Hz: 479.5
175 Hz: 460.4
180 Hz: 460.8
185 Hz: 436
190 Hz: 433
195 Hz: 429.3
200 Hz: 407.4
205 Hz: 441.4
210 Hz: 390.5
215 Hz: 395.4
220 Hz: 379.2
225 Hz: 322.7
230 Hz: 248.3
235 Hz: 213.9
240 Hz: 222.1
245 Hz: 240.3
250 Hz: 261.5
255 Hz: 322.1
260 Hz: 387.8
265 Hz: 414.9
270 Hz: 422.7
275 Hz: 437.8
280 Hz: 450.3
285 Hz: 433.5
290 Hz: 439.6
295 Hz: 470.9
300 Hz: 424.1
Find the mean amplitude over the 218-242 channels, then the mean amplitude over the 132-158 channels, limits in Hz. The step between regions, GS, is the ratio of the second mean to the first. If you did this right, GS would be 1.86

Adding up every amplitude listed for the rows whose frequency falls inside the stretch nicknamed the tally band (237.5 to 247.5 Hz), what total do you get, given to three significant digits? 462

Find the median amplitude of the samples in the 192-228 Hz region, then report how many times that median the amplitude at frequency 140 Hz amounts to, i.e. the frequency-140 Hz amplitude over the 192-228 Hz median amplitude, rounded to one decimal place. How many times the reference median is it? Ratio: 1.2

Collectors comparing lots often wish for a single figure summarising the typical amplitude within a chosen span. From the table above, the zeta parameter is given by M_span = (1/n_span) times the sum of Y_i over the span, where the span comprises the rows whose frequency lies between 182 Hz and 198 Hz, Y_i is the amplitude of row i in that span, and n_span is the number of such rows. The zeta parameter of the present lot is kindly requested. 433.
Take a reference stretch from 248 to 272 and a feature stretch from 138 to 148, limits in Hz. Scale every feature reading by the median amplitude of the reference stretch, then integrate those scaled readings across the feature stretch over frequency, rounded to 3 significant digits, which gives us 13.5 Hz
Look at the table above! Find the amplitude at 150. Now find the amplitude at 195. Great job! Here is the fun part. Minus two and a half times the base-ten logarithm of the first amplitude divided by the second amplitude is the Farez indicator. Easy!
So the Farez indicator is -0.24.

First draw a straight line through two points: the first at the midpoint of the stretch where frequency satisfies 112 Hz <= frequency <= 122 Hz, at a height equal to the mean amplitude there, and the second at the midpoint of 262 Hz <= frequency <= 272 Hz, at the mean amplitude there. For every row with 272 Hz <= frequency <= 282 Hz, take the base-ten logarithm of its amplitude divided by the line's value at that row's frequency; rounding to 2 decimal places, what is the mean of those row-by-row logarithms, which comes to 0.03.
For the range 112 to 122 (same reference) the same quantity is 0.00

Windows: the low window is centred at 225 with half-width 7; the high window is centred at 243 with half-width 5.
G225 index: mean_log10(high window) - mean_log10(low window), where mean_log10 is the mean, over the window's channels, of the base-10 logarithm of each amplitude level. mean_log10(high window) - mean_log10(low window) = -0.13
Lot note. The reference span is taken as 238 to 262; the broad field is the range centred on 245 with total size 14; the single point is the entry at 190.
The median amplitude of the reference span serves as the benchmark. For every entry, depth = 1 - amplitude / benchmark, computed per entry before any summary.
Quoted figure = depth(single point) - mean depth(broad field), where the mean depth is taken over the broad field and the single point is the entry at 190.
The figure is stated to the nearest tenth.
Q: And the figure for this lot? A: -0.7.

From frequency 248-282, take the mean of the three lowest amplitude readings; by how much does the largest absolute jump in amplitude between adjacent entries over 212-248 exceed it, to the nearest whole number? -249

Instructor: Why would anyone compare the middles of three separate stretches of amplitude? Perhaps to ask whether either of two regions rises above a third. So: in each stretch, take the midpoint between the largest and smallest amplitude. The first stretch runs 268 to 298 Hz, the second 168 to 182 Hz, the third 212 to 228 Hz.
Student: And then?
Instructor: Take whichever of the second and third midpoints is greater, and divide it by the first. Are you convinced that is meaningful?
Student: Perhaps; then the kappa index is 1.1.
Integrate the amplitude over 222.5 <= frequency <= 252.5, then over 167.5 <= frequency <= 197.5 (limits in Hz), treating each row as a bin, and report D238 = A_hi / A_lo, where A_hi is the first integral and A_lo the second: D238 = 0.56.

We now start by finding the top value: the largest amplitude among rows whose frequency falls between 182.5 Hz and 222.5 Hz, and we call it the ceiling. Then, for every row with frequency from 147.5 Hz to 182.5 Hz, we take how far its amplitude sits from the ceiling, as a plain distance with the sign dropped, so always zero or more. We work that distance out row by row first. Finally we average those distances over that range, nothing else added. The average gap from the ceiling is 40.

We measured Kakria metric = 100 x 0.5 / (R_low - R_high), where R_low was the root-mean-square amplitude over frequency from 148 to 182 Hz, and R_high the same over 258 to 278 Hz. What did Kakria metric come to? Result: 0.76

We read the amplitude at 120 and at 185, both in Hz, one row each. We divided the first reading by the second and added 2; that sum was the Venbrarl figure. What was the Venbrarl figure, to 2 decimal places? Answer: 3.09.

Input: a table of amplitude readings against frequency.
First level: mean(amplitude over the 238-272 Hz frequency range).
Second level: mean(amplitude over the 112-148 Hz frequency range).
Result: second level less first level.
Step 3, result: 155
